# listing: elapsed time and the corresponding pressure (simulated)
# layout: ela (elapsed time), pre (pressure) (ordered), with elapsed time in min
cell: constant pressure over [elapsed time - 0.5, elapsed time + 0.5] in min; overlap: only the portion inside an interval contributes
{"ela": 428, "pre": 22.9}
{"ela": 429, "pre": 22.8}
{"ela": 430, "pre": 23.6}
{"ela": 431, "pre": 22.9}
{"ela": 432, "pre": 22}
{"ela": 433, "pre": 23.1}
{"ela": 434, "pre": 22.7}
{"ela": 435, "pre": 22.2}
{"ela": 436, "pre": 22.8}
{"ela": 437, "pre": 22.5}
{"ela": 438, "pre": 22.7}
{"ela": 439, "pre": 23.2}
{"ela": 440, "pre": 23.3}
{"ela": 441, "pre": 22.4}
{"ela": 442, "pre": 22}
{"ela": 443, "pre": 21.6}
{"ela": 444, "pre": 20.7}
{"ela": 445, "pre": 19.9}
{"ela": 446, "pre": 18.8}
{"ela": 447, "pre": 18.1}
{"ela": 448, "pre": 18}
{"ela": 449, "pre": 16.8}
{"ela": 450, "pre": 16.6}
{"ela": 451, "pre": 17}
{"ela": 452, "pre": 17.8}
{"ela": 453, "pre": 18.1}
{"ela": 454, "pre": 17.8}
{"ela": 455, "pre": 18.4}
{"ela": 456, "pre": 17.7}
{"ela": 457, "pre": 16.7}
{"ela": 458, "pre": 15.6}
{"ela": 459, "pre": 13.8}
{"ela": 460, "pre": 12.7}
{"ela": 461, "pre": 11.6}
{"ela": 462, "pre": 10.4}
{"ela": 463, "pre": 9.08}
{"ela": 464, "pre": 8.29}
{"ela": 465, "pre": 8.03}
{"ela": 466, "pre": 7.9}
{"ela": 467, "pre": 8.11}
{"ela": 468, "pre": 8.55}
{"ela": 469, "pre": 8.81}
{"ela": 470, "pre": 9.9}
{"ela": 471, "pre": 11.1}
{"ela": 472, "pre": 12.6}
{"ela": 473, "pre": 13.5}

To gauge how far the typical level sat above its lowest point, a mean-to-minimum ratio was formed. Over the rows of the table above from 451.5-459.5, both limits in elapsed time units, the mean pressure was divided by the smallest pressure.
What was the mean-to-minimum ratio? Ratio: 1.23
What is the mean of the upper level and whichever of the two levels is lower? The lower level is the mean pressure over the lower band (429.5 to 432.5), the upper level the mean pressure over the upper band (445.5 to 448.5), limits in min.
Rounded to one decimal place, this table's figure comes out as 18.3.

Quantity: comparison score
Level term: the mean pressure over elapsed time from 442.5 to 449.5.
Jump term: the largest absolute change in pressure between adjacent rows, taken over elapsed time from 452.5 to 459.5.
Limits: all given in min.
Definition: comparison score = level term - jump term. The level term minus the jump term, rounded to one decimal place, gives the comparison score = 17.3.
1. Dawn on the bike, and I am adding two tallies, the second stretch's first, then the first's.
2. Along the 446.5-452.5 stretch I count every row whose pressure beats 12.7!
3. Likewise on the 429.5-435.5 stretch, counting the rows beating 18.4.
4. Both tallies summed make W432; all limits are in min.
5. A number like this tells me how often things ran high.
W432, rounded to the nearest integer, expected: 12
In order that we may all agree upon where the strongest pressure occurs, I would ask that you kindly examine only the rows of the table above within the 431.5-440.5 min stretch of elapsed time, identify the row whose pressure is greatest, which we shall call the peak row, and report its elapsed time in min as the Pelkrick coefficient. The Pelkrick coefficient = 440 min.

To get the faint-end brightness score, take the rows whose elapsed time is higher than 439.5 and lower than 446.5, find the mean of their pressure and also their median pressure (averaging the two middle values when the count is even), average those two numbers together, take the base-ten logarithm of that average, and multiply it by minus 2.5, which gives -3.3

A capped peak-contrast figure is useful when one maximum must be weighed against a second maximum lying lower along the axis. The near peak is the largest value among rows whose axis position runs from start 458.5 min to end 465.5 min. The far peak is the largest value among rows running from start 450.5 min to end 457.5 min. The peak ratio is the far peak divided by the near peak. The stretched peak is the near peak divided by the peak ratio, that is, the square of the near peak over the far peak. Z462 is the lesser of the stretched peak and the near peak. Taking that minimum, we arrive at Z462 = 10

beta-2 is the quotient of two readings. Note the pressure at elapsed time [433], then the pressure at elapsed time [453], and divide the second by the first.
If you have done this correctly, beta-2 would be 0.78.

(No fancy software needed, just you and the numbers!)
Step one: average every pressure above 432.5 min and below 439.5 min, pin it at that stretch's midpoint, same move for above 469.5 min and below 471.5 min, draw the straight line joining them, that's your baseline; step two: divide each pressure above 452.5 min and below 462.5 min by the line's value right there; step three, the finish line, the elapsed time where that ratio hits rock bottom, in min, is 462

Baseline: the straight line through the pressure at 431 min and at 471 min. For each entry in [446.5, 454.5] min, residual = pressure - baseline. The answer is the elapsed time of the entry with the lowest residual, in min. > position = 449 min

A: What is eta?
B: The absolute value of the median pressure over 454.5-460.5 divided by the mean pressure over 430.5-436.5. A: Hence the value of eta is 0.7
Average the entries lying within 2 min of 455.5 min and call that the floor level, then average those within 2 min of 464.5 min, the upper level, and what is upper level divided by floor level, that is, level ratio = 0.47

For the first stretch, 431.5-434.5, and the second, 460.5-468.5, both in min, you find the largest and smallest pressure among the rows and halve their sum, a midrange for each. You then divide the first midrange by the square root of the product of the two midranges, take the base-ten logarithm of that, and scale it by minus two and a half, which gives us -0.46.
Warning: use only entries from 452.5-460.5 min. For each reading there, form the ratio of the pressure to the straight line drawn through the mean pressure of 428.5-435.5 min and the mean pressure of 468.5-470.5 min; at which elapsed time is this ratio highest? 455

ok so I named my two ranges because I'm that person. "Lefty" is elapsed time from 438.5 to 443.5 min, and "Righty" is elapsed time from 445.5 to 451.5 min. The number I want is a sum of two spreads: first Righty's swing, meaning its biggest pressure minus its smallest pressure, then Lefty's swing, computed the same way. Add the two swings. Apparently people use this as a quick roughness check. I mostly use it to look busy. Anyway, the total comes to 3.9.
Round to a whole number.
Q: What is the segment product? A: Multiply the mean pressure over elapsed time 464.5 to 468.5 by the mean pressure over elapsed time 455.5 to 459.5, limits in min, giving 130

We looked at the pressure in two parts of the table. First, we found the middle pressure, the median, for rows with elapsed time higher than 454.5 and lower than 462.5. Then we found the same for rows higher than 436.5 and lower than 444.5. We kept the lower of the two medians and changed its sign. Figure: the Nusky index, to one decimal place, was -14.7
